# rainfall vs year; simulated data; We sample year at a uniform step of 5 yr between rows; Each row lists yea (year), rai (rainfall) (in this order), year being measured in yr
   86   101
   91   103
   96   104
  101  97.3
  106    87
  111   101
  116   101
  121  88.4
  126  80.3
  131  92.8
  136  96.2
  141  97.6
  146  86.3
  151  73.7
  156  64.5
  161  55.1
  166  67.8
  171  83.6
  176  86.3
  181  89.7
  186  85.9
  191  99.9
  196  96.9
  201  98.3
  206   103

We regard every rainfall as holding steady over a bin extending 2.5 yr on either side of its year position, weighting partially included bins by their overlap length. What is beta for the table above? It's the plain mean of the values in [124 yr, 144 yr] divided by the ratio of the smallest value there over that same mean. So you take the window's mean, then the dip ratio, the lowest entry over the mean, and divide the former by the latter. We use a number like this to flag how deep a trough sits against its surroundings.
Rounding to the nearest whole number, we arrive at 105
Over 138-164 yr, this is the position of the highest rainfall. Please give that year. 141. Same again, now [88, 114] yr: 96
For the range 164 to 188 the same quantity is 181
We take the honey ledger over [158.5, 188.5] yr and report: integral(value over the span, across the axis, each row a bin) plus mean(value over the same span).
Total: 2420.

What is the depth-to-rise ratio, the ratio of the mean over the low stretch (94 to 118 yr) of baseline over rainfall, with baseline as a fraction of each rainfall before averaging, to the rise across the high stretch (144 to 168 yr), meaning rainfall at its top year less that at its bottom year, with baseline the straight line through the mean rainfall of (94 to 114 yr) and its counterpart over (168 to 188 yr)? -0.054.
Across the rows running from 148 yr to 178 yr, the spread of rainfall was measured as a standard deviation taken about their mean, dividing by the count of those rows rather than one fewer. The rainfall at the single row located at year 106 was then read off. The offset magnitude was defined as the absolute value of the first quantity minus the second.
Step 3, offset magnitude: 76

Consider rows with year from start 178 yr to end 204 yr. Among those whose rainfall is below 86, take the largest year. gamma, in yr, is 186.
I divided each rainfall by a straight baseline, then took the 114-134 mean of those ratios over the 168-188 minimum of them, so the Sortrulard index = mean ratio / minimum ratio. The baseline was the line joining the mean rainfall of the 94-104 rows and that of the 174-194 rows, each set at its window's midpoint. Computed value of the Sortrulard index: 1.0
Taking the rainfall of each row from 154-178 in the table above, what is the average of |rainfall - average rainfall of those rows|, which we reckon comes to 11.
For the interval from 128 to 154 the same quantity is 7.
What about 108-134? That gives 7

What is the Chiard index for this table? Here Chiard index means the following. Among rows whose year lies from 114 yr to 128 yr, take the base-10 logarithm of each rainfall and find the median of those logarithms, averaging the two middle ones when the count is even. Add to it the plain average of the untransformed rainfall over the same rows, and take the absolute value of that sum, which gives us 92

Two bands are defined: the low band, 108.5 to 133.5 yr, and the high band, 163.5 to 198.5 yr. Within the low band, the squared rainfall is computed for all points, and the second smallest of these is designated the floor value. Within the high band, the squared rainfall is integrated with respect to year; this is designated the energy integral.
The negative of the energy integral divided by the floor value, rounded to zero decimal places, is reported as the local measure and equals -34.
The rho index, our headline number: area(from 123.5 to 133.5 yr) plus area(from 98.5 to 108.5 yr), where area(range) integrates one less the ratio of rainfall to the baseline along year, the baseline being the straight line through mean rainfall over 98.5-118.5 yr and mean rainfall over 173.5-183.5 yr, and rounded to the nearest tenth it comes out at 1.3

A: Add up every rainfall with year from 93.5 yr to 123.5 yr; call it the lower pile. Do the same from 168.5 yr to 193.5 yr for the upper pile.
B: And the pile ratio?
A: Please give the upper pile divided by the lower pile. 0.77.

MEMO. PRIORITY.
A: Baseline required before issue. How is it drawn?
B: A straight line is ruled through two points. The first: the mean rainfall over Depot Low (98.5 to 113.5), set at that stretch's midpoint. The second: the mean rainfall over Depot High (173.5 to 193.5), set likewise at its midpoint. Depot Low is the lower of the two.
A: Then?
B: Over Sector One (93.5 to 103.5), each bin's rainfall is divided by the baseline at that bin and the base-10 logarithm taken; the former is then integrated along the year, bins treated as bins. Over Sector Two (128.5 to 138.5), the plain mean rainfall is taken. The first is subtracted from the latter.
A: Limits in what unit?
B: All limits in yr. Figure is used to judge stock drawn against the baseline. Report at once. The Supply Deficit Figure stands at 94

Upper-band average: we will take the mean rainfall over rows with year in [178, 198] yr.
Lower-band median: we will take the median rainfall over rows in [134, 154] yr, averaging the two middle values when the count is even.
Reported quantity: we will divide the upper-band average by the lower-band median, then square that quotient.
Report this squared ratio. 1.0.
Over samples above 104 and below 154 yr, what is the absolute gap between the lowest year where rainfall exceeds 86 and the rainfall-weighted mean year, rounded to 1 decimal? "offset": 21.9 yr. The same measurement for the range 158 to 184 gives 3.9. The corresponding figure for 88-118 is 12.4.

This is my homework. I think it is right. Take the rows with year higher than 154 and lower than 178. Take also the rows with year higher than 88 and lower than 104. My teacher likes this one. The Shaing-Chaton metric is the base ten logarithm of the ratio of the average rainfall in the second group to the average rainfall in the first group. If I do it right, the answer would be 0.15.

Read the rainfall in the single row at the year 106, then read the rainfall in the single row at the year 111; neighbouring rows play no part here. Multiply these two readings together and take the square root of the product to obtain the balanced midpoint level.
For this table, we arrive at 94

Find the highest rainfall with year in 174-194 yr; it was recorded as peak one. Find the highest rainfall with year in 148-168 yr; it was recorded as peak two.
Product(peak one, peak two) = 7363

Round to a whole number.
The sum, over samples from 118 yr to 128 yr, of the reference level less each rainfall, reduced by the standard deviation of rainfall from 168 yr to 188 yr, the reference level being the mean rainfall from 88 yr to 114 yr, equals 26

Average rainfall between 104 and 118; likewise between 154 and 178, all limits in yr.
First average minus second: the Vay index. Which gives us 25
